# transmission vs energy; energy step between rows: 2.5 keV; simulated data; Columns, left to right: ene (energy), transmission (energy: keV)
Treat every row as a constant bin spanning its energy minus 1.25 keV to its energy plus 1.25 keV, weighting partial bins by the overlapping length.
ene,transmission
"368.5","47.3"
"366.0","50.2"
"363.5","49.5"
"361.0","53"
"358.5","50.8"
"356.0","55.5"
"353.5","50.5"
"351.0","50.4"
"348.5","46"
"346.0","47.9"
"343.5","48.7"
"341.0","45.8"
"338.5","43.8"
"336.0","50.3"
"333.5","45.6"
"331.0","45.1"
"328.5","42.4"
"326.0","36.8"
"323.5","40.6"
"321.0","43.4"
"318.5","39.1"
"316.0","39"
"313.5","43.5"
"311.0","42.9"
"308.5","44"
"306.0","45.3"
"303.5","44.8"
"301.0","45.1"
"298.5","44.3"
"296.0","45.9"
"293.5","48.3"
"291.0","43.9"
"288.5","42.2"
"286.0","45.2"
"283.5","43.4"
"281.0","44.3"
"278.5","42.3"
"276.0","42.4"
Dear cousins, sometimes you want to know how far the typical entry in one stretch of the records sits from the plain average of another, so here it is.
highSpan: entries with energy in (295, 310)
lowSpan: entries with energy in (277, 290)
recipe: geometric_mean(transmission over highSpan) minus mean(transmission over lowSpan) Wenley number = 1.4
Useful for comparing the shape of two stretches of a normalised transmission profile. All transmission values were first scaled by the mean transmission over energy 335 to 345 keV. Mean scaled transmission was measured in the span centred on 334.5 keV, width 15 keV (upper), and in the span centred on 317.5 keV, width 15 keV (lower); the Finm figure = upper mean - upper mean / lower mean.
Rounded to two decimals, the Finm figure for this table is -0.13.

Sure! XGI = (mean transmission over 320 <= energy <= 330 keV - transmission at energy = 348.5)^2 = 27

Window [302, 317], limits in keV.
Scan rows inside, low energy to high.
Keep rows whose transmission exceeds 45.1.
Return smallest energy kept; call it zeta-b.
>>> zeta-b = 306.0 keV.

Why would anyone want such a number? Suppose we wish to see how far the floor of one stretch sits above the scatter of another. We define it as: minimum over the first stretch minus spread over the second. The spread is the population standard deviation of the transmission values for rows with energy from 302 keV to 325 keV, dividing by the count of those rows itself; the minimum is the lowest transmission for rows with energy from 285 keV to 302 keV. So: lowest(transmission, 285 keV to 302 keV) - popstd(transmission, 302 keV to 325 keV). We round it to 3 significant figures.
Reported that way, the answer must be 40.0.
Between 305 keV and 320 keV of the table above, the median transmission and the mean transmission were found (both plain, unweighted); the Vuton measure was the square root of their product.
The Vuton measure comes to 42.7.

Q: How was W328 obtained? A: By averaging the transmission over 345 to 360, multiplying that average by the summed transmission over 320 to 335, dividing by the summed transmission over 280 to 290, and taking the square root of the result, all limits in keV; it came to 8.5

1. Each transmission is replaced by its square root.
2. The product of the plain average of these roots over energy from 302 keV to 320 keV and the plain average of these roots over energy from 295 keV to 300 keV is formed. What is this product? 43.8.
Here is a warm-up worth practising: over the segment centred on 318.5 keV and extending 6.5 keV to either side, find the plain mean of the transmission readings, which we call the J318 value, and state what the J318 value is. 41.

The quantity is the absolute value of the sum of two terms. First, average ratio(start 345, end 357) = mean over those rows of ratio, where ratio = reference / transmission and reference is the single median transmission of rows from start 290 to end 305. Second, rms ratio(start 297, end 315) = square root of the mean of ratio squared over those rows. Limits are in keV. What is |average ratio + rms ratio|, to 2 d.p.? 1.92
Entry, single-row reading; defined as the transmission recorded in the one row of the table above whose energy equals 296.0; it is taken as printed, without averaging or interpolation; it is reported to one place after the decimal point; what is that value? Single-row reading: 45.9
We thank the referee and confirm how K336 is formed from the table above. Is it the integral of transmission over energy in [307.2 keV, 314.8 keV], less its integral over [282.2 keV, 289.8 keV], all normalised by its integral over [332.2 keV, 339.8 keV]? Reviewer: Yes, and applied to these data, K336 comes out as 0.00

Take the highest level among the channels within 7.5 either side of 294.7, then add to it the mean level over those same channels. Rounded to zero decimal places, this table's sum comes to 93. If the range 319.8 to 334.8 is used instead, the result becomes 88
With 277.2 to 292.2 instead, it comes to 89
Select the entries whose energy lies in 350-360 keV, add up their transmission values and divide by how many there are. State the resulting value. 52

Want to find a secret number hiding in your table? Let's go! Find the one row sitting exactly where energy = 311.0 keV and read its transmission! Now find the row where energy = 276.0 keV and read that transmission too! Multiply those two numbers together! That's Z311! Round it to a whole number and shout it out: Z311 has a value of 1819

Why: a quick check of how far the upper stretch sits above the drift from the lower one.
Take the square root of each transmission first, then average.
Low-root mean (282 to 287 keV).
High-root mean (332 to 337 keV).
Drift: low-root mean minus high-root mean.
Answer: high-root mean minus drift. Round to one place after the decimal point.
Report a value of 7.2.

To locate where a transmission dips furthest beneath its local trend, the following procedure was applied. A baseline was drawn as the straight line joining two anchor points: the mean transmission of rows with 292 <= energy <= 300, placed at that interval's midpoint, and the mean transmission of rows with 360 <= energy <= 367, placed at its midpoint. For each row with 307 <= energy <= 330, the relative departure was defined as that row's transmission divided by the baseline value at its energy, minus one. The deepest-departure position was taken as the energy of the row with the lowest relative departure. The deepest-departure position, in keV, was 326.0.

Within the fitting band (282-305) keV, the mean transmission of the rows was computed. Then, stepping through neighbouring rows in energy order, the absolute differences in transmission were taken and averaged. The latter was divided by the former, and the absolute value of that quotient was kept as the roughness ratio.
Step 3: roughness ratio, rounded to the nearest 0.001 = 0.045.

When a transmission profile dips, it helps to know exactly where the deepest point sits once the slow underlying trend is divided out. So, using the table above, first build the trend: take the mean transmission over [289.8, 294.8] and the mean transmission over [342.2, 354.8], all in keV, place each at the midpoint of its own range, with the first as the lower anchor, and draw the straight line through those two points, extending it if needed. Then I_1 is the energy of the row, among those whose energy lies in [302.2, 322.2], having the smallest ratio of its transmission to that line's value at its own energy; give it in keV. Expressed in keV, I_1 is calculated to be 316.0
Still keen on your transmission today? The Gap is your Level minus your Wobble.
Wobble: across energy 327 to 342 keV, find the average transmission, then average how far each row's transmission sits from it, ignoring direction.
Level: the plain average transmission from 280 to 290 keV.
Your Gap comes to 42.0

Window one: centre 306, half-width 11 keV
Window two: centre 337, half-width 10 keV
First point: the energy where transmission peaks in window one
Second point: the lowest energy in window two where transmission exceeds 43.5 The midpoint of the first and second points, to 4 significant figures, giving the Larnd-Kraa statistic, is 313.5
